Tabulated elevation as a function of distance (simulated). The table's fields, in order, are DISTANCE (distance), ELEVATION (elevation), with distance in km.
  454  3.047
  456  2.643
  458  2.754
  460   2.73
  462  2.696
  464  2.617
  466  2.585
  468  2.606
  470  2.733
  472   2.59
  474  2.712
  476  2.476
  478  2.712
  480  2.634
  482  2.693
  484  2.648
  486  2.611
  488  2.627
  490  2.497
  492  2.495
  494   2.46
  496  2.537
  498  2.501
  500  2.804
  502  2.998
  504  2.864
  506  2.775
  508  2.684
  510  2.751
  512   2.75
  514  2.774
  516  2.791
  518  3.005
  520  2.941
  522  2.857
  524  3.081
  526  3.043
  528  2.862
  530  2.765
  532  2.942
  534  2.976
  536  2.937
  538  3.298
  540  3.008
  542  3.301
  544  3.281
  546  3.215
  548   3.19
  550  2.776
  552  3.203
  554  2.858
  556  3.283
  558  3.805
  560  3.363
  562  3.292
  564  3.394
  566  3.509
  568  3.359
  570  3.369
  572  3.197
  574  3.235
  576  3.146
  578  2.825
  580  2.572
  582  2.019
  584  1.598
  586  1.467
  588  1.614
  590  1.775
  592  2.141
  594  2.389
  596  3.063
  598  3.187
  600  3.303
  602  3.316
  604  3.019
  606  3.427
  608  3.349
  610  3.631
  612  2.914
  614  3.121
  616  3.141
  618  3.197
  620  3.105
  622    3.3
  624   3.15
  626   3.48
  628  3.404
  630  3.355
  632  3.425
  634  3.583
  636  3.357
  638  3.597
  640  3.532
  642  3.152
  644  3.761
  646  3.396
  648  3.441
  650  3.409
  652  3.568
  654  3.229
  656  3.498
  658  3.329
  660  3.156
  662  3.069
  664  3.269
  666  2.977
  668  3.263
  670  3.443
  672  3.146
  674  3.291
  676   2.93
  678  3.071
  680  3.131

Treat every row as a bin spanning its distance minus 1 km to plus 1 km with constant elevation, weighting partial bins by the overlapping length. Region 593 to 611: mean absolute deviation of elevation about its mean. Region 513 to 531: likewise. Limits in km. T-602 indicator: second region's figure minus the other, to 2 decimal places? -0.14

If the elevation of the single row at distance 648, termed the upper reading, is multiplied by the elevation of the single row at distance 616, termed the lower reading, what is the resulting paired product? 10.8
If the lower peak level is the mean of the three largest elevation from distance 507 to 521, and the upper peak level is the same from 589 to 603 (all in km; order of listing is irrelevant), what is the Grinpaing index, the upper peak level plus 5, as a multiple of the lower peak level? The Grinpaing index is 2.84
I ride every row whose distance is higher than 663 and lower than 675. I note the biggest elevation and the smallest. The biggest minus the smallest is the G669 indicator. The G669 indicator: 0.47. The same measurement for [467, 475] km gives 0.14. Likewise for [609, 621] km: 0.72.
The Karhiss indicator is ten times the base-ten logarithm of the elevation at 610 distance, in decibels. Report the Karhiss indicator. 5.6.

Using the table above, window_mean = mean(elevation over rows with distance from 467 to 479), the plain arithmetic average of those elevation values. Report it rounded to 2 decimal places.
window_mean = 2.64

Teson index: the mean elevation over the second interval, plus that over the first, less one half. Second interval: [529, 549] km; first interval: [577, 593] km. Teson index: 4.6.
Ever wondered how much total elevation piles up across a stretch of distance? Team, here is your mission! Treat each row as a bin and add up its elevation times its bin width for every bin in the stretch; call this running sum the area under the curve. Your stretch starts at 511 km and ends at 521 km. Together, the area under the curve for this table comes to 29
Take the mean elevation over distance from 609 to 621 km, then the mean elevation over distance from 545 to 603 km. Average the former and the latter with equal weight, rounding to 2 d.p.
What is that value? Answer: 3.03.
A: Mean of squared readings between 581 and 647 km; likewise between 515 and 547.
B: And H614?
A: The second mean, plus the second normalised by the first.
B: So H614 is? 10.11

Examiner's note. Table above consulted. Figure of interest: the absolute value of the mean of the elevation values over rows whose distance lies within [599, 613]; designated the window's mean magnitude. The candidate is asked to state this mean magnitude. 3.28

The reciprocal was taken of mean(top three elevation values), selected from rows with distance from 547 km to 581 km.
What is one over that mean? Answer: 0.280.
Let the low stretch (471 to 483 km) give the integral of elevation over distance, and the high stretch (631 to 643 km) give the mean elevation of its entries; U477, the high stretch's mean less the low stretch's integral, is -28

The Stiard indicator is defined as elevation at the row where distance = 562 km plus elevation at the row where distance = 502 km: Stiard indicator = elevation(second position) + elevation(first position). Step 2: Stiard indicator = 6.29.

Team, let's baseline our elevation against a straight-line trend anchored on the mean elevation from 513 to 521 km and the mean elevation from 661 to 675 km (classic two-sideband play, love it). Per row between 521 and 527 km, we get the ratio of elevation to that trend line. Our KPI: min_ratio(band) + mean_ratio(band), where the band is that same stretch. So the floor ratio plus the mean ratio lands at 2.02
